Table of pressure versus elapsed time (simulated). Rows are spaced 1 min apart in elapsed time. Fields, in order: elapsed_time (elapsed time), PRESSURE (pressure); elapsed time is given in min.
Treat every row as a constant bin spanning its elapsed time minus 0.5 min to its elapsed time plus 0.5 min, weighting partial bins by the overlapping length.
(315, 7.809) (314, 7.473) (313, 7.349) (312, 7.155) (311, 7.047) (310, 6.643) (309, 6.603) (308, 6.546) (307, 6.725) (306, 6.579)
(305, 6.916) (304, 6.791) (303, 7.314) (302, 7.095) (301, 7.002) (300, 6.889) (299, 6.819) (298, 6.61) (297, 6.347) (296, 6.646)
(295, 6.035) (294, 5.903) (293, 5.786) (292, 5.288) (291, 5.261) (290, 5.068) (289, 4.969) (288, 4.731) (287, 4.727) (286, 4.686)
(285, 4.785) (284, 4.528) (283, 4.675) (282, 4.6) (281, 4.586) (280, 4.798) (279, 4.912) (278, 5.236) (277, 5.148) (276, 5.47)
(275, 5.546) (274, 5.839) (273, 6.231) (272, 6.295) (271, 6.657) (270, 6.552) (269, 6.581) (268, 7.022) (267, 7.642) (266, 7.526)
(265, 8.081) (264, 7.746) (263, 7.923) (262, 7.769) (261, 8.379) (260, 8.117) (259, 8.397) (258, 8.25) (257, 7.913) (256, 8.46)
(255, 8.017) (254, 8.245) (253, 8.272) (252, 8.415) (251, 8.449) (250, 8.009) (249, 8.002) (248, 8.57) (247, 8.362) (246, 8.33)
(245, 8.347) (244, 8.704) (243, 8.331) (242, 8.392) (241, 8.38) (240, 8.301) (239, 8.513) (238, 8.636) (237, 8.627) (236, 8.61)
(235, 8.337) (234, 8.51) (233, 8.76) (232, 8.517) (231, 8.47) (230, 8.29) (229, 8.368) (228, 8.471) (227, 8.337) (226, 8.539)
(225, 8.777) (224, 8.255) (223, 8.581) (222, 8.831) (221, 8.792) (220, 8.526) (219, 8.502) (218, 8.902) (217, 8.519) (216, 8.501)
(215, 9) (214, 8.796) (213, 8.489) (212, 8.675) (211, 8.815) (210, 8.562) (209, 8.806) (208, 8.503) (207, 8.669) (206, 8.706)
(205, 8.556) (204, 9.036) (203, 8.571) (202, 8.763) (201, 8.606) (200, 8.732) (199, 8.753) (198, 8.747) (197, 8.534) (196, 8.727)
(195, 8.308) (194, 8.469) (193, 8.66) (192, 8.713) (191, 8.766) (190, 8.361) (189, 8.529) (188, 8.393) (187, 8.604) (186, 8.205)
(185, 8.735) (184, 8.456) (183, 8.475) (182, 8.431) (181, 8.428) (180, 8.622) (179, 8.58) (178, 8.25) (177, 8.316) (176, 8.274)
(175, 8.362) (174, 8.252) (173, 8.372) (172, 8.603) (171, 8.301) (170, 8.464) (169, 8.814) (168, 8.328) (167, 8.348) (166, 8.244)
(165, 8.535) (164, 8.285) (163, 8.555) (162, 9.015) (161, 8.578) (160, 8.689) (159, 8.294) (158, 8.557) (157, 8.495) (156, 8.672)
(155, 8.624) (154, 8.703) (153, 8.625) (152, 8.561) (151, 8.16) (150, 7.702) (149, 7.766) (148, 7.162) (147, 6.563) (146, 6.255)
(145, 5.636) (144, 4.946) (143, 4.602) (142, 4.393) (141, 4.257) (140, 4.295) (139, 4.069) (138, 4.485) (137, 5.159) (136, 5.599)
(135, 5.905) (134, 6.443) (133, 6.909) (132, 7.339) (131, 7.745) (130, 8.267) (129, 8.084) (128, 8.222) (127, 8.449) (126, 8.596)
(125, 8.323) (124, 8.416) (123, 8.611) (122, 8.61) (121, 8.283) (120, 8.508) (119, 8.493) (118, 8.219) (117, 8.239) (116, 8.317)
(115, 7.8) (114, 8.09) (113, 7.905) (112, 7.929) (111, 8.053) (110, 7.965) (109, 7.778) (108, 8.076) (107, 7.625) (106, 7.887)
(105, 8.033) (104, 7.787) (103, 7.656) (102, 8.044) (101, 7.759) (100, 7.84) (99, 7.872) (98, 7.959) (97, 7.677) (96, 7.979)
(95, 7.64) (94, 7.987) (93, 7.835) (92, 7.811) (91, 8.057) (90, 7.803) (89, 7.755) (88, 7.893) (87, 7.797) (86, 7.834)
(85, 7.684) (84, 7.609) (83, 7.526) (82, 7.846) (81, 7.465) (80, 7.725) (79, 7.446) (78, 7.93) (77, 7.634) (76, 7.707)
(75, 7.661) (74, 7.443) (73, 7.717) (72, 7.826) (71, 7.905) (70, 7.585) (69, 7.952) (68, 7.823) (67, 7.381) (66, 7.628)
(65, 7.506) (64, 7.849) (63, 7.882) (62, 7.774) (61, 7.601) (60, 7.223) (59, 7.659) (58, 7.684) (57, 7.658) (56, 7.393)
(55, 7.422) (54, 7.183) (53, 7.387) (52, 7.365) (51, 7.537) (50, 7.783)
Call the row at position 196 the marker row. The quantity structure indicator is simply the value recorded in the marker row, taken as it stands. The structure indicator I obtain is 8.727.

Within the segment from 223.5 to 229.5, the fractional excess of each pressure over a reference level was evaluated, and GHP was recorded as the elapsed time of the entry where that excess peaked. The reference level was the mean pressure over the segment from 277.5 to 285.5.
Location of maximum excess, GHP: 225 min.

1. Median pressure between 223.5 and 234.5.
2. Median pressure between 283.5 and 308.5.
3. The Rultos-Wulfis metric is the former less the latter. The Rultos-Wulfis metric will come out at 2.1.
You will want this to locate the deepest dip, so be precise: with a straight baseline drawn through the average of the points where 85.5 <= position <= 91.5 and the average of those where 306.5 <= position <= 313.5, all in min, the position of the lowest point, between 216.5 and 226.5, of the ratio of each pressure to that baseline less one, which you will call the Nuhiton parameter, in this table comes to 224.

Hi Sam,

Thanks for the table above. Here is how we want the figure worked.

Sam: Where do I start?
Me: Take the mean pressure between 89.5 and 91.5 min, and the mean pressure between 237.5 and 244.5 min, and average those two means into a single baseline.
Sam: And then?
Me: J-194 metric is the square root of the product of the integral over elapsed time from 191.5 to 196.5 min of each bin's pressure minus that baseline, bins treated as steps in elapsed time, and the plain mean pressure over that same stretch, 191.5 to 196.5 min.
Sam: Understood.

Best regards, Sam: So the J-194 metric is 4.0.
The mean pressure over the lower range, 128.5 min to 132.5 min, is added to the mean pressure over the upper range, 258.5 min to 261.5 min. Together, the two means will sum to 16.2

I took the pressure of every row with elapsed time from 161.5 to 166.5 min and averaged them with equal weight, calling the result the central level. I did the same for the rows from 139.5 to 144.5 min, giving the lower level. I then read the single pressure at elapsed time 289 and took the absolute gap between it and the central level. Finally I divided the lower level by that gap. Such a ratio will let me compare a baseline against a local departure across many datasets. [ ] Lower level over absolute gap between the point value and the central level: 1.3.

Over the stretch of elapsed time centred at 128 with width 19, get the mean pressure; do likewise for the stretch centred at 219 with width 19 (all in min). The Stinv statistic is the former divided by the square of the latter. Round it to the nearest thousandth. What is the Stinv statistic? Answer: 0.103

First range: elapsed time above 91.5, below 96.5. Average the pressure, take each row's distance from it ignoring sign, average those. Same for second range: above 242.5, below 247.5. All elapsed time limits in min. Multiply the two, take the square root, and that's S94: 0.11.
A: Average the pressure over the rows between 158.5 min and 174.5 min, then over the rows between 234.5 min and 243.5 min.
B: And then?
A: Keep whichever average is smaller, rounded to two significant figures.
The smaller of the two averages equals 8.5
